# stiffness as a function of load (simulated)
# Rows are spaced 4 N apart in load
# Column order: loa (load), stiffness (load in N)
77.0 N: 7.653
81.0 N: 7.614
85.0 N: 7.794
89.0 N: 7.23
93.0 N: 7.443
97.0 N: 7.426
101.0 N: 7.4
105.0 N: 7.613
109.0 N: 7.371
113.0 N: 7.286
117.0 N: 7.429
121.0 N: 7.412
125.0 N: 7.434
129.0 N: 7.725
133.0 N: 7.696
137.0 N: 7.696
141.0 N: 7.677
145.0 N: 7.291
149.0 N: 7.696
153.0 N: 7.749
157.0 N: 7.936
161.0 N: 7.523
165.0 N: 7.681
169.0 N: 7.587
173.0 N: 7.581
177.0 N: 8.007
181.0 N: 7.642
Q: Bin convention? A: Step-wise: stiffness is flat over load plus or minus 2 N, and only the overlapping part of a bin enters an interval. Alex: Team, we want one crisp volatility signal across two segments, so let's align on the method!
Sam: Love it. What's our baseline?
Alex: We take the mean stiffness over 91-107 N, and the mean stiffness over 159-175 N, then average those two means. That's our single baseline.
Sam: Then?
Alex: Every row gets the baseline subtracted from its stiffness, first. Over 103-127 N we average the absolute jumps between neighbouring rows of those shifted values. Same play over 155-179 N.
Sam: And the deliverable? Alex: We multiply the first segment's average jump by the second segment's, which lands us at 0.0223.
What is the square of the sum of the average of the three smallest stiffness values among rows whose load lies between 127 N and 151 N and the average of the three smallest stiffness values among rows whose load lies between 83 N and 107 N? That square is 222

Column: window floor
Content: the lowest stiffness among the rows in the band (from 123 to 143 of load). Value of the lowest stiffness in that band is 7.434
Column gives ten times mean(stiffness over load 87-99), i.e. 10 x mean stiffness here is 73.7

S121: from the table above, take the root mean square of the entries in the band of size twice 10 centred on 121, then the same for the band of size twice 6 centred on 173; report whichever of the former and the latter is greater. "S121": 7.73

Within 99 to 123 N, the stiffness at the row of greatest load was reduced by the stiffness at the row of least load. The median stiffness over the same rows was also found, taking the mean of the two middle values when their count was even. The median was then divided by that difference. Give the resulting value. 617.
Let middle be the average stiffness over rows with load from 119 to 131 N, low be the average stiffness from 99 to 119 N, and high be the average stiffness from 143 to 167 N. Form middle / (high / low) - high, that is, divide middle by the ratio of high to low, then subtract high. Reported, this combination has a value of -0.3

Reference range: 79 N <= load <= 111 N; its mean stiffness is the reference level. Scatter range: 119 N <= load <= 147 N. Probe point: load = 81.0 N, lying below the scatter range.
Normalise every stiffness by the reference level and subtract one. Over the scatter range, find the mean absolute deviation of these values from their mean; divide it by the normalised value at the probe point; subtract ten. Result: -9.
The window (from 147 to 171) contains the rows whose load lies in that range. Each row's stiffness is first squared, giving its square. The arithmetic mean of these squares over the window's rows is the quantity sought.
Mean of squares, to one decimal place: 59.2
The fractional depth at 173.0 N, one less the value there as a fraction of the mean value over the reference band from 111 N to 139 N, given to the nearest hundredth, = -0.01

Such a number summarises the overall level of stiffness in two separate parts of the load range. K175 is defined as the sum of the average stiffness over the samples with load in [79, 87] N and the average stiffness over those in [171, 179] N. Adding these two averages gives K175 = 15.5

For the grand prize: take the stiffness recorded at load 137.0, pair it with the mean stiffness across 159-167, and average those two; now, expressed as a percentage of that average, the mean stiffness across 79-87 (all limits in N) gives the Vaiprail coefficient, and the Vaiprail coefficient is 101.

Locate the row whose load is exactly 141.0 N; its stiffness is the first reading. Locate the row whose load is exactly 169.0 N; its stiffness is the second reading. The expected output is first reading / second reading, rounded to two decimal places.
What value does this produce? 1.01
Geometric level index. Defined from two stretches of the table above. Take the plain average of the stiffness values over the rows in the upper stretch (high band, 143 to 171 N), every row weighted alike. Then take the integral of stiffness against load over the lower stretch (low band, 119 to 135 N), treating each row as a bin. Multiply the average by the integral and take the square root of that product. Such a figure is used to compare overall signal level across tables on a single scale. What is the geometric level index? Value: 30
